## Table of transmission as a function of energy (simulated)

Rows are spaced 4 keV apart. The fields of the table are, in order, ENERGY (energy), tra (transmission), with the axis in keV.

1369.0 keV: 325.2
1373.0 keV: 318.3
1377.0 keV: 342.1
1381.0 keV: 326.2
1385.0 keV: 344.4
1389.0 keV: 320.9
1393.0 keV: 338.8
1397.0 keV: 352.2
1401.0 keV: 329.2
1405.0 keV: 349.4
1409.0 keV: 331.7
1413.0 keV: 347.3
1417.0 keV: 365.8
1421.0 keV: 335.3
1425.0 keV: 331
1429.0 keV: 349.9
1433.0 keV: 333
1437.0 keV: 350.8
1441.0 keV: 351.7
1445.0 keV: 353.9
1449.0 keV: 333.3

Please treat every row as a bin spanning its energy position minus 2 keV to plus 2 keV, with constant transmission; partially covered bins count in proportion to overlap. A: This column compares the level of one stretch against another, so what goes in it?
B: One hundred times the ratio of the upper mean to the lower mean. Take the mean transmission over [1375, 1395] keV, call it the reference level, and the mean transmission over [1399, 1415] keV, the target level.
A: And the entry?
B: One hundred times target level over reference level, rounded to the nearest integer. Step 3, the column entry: 101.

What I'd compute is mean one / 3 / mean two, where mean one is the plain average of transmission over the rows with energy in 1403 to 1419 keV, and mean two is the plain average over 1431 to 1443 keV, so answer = 0.337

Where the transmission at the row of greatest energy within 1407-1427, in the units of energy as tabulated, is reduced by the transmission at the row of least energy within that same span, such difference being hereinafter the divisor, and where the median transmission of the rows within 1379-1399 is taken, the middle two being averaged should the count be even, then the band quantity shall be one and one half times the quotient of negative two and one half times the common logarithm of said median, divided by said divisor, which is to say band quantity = 14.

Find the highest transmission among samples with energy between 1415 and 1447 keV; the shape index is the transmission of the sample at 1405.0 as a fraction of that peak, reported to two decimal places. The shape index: 0.96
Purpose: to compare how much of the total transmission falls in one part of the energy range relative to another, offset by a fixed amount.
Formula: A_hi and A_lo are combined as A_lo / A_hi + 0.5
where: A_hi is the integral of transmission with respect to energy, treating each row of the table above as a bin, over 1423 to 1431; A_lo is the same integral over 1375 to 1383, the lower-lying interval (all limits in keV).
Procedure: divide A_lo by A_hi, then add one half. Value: 1.48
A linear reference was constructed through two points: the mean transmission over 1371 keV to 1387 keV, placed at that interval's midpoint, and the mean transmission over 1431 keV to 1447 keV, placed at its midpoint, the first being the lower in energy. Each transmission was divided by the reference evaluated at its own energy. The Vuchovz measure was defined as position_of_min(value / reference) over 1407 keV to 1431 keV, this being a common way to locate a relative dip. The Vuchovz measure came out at 1425.0 keV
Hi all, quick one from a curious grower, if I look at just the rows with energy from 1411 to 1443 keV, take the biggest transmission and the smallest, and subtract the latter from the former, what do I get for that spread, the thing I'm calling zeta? 35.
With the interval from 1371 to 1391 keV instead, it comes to 26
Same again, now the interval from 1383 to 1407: 31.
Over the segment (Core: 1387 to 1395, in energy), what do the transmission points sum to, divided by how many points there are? 330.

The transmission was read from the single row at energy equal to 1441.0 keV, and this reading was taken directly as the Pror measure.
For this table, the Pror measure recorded 351.7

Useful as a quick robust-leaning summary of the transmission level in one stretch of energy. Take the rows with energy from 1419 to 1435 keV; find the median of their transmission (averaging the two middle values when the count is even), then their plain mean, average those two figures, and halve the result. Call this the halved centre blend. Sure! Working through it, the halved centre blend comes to 168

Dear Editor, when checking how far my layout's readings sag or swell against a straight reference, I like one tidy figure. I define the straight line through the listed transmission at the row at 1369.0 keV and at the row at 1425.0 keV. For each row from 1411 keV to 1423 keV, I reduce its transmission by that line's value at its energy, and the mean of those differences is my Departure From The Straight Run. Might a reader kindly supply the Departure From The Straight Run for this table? 19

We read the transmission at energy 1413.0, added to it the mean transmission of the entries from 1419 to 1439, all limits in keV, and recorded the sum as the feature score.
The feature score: 687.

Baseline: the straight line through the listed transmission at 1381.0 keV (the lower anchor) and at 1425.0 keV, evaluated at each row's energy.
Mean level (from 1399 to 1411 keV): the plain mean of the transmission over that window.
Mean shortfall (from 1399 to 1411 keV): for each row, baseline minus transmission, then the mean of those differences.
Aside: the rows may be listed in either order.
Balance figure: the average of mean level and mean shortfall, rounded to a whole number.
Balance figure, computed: 164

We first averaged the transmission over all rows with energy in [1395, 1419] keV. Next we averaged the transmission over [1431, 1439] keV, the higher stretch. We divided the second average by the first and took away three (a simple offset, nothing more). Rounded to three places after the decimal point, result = -2.012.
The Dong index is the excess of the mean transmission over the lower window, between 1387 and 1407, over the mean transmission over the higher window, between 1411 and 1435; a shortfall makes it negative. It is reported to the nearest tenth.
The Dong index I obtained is -5.6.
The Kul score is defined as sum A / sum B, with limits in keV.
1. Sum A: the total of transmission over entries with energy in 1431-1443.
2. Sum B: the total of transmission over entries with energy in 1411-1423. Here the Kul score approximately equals 1.0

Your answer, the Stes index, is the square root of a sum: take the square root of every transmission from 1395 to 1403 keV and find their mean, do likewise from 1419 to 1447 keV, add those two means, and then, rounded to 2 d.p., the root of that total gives 6.08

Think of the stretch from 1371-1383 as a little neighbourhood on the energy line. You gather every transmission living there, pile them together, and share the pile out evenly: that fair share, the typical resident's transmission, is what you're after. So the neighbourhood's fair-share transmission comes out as 329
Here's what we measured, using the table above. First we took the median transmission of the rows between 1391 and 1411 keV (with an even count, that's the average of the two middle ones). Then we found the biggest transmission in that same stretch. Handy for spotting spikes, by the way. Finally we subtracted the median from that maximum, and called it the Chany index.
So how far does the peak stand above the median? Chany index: 13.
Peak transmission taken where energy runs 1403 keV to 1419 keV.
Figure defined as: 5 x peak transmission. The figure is 1829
